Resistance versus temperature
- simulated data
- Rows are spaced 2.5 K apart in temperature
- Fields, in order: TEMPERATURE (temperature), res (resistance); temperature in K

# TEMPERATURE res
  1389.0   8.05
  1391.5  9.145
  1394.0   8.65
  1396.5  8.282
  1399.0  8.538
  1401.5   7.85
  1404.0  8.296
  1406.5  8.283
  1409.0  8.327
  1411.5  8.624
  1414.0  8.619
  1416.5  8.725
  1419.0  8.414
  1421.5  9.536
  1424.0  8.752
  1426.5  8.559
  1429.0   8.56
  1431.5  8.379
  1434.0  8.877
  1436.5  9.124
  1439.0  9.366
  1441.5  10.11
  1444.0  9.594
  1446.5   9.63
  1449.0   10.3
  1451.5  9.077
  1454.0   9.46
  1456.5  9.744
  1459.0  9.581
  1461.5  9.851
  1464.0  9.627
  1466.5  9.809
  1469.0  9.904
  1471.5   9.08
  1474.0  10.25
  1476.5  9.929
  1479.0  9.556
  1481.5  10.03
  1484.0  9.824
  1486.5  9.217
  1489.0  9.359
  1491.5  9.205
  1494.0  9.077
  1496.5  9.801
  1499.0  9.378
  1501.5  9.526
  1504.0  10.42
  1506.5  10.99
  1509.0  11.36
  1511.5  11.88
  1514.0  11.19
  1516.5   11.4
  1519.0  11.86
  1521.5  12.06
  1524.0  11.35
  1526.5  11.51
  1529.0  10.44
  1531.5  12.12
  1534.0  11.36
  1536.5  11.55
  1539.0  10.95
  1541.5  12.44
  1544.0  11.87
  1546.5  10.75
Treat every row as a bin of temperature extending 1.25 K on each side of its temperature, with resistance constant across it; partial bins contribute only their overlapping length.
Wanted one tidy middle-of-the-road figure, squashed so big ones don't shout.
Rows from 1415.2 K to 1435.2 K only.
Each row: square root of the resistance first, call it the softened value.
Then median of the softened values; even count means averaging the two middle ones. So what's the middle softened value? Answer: 2.94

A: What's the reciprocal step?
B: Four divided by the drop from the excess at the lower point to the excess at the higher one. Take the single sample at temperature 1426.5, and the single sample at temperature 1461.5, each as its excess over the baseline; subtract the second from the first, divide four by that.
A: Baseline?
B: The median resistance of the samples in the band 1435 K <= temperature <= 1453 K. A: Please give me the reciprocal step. -3.1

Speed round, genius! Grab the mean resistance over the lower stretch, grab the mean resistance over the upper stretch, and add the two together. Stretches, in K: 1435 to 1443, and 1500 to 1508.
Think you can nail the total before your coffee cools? 19.8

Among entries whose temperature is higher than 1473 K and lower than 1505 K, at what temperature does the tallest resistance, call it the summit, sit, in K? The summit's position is 1504.0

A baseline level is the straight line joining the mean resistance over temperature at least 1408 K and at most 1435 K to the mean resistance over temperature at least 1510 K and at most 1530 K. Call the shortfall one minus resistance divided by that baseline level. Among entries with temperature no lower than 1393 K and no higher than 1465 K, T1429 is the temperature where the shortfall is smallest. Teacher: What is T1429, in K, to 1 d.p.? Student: 1421.5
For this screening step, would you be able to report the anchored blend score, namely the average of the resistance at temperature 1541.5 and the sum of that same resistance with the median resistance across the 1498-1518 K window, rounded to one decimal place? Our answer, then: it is 18.0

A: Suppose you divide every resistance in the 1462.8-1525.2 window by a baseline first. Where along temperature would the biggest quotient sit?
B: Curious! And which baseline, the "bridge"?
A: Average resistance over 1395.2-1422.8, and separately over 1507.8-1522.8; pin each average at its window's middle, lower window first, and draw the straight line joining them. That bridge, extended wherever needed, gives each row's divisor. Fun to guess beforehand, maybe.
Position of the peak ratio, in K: 1511.5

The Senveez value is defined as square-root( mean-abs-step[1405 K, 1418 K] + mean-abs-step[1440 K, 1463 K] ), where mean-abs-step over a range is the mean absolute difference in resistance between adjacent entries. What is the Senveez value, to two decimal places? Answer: 0.75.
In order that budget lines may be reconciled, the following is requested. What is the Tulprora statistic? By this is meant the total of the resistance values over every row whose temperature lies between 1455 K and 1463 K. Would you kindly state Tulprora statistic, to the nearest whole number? 29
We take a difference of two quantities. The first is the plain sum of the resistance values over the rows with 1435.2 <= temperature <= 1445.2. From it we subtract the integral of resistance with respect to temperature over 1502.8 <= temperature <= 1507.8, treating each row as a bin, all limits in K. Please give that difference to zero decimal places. -15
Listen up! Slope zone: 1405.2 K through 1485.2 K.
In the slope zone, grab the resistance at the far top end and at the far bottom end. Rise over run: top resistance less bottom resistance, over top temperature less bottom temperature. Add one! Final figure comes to 1.02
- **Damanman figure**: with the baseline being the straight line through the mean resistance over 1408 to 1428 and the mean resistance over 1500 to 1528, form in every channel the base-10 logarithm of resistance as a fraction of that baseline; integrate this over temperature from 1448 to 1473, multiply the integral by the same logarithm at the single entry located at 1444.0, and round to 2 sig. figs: -0.0019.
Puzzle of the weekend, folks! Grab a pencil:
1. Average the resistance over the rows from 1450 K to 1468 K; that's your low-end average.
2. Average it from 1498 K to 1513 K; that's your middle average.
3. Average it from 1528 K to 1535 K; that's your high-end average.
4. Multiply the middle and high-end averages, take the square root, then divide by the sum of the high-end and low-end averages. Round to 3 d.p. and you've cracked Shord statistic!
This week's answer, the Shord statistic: 0.524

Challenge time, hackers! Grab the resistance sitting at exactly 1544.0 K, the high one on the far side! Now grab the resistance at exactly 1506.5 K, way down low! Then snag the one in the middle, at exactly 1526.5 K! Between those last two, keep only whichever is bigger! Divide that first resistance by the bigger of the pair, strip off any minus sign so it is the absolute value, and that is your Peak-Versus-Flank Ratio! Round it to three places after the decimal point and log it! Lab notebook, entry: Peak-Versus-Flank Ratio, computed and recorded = 1.031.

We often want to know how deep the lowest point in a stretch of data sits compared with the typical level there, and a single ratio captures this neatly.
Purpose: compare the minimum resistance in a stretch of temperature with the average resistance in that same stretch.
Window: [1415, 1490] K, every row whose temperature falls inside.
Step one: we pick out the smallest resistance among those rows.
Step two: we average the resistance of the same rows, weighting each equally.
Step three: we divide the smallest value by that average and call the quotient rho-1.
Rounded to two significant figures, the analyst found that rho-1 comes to 0.89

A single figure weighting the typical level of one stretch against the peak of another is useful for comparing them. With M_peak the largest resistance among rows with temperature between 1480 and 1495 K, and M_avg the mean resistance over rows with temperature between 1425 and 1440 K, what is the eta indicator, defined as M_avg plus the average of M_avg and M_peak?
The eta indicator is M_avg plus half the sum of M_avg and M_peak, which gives 18.2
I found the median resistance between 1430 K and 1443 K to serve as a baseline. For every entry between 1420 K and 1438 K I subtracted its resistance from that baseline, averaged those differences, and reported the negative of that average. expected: -0.3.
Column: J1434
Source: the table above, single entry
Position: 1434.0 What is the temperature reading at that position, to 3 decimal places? 8.877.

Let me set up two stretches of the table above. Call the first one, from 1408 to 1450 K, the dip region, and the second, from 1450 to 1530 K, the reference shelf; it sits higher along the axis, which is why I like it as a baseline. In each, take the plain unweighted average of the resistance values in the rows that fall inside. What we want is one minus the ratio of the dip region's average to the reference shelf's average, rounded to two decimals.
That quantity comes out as 0.11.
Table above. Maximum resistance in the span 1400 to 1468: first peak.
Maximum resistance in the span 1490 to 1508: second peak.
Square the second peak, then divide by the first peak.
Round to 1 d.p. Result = 11.7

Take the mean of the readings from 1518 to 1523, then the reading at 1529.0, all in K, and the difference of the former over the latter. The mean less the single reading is 1.5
